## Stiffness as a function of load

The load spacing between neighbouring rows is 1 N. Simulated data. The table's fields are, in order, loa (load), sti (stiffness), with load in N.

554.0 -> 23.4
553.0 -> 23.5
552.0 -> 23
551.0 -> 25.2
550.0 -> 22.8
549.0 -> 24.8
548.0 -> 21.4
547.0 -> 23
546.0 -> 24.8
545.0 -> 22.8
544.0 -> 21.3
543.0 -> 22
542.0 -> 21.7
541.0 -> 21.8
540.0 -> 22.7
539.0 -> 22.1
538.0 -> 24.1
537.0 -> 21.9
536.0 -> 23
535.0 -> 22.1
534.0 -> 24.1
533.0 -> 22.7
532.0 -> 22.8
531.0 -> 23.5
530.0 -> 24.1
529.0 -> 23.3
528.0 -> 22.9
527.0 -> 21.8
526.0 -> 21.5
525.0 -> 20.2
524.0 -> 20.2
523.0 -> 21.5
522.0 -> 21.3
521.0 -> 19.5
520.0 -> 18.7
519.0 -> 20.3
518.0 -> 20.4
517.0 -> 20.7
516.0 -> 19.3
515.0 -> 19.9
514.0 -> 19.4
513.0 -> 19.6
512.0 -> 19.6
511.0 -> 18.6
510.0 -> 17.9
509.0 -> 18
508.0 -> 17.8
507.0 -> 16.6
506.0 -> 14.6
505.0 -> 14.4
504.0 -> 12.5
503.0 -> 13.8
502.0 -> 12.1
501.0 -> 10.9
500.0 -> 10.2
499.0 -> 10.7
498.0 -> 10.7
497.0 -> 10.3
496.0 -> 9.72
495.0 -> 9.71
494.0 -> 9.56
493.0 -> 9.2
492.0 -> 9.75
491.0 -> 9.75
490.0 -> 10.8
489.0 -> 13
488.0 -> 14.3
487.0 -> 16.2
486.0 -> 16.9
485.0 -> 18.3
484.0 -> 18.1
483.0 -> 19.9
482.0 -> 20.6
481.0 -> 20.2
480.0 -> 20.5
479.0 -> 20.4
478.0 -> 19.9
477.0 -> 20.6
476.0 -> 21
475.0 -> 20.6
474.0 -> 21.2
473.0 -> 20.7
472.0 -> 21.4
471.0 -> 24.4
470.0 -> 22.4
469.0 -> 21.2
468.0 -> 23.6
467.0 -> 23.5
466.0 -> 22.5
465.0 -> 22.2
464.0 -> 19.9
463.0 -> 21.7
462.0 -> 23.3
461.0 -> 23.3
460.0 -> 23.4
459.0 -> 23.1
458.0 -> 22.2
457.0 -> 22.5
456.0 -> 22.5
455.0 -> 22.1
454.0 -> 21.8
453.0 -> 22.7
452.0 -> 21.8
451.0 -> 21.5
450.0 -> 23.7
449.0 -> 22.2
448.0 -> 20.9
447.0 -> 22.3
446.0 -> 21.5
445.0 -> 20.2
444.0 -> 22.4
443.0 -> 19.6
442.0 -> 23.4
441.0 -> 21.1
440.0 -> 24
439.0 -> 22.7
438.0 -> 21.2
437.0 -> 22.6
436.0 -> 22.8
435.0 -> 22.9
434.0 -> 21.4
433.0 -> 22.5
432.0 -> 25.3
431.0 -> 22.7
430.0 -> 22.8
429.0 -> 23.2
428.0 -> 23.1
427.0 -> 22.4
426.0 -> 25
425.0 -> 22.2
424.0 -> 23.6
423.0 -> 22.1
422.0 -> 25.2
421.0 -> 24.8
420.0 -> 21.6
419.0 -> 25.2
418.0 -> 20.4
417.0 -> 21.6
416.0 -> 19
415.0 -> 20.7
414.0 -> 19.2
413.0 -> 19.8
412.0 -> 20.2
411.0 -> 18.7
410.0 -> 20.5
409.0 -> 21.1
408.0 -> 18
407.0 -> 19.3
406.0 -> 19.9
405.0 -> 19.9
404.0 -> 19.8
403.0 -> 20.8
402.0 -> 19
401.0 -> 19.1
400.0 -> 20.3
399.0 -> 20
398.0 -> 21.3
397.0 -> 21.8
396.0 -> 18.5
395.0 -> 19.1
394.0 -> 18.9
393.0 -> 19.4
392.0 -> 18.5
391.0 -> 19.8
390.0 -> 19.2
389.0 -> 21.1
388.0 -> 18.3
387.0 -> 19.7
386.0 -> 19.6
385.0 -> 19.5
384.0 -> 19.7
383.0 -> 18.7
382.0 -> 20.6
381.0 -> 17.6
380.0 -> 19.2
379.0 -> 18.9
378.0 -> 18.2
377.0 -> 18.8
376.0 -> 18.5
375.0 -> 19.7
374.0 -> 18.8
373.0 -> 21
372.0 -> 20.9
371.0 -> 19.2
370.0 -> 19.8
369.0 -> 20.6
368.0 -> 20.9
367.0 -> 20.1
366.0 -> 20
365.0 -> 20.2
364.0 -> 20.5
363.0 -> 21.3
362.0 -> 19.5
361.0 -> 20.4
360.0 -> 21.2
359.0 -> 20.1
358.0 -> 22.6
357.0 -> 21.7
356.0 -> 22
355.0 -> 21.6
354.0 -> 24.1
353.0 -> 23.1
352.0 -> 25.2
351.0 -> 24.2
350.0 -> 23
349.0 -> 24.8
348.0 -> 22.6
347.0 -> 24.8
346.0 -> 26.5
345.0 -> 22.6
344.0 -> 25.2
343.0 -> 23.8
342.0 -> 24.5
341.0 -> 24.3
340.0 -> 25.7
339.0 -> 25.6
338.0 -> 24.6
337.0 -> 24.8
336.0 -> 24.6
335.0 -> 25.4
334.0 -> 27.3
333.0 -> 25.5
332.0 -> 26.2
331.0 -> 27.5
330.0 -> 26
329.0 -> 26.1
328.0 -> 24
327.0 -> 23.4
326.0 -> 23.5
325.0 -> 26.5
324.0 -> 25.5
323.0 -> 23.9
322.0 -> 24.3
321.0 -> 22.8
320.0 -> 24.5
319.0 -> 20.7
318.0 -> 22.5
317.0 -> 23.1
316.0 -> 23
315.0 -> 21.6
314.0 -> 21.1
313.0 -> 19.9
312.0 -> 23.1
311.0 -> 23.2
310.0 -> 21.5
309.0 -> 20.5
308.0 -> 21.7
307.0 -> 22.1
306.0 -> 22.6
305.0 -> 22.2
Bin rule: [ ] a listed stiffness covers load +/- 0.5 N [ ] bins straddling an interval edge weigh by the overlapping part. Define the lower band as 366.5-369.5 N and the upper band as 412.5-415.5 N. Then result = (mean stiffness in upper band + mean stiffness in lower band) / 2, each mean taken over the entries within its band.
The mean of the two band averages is 20.2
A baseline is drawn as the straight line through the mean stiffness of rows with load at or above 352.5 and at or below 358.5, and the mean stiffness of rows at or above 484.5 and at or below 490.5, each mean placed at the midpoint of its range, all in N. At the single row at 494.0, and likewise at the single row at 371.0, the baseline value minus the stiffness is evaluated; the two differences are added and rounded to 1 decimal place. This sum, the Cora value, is 7.4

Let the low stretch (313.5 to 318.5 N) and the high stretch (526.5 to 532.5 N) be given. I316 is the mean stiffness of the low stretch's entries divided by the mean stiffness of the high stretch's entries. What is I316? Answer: 0.97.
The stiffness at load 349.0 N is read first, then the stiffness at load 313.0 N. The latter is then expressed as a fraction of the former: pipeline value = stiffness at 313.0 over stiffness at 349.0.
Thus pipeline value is 0.80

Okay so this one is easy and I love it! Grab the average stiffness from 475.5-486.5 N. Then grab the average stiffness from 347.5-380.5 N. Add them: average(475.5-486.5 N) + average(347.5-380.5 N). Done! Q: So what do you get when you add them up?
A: 40.7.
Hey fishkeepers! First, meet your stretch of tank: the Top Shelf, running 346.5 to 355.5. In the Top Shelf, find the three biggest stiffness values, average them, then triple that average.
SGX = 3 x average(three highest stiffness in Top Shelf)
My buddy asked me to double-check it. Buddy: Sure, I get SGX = 75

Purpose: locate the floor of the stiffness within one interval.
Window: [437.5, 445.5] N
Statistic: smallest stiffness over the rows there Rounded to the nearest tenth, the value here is 19.6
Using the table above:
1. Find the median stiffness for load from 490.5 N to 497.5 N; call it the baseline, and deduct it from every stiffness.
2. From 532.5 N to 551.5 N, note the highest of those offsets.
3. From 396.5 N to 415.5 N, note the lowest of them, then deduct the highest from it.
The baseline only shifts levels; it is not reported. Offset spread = -7.2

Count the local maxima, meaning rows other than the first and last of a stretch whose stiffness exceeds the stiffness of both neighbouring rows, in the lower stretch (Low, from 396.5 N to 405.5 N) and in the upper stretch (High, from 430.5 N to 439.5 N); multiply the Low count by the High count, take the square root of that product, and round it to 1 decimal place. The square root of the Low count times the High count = 2.0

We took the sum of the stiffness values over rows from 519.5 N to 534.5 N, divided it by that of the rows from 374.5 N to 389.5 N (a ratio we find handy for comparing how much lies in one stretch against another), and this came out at 1.1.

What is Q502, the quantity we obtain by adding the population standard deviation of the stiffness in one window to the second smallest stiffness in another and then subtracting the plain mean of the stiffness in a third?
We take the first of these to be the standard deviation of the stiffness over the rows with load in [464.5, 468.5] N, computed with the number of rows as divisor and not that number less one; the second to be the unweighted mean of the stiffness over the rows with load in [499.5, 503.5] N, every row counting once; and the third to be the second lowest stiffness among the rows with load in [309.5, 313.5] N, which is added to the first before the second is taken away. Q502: 10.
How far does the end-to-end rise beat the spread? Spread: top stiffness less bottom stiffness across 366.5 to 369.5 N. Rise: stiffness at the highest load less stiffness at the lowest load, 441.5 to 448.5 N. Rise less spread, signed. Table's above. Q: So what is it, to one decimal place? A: -3.3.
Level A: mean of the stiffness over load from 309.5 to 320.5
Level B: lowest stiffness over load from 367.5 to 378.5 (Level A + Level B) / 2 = 20.2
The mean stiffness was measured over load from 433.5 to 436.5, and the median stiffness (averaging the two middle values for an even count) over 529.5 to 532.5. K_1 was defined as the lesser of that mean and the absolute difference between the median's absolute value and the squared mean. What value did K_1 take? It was 22.4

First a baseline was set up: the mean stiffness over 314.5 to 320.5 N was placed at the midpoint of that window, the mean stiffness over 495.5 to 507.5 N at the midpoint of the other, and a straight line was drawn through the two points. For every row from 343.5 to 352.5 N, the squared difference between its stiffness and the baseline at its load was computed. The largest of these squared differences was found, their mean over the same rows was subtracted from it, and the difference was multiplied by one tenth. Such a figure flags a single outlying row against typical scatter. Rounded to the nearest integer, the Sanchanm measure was 2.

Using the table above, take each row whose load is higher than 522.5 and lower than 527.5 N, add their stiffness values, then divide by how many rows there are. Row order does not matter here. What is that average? 21.0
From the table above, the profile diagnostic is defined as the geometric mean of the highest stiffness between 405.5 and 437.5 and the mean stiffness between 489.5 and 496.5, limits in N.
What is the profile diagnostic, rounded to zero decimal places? 16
